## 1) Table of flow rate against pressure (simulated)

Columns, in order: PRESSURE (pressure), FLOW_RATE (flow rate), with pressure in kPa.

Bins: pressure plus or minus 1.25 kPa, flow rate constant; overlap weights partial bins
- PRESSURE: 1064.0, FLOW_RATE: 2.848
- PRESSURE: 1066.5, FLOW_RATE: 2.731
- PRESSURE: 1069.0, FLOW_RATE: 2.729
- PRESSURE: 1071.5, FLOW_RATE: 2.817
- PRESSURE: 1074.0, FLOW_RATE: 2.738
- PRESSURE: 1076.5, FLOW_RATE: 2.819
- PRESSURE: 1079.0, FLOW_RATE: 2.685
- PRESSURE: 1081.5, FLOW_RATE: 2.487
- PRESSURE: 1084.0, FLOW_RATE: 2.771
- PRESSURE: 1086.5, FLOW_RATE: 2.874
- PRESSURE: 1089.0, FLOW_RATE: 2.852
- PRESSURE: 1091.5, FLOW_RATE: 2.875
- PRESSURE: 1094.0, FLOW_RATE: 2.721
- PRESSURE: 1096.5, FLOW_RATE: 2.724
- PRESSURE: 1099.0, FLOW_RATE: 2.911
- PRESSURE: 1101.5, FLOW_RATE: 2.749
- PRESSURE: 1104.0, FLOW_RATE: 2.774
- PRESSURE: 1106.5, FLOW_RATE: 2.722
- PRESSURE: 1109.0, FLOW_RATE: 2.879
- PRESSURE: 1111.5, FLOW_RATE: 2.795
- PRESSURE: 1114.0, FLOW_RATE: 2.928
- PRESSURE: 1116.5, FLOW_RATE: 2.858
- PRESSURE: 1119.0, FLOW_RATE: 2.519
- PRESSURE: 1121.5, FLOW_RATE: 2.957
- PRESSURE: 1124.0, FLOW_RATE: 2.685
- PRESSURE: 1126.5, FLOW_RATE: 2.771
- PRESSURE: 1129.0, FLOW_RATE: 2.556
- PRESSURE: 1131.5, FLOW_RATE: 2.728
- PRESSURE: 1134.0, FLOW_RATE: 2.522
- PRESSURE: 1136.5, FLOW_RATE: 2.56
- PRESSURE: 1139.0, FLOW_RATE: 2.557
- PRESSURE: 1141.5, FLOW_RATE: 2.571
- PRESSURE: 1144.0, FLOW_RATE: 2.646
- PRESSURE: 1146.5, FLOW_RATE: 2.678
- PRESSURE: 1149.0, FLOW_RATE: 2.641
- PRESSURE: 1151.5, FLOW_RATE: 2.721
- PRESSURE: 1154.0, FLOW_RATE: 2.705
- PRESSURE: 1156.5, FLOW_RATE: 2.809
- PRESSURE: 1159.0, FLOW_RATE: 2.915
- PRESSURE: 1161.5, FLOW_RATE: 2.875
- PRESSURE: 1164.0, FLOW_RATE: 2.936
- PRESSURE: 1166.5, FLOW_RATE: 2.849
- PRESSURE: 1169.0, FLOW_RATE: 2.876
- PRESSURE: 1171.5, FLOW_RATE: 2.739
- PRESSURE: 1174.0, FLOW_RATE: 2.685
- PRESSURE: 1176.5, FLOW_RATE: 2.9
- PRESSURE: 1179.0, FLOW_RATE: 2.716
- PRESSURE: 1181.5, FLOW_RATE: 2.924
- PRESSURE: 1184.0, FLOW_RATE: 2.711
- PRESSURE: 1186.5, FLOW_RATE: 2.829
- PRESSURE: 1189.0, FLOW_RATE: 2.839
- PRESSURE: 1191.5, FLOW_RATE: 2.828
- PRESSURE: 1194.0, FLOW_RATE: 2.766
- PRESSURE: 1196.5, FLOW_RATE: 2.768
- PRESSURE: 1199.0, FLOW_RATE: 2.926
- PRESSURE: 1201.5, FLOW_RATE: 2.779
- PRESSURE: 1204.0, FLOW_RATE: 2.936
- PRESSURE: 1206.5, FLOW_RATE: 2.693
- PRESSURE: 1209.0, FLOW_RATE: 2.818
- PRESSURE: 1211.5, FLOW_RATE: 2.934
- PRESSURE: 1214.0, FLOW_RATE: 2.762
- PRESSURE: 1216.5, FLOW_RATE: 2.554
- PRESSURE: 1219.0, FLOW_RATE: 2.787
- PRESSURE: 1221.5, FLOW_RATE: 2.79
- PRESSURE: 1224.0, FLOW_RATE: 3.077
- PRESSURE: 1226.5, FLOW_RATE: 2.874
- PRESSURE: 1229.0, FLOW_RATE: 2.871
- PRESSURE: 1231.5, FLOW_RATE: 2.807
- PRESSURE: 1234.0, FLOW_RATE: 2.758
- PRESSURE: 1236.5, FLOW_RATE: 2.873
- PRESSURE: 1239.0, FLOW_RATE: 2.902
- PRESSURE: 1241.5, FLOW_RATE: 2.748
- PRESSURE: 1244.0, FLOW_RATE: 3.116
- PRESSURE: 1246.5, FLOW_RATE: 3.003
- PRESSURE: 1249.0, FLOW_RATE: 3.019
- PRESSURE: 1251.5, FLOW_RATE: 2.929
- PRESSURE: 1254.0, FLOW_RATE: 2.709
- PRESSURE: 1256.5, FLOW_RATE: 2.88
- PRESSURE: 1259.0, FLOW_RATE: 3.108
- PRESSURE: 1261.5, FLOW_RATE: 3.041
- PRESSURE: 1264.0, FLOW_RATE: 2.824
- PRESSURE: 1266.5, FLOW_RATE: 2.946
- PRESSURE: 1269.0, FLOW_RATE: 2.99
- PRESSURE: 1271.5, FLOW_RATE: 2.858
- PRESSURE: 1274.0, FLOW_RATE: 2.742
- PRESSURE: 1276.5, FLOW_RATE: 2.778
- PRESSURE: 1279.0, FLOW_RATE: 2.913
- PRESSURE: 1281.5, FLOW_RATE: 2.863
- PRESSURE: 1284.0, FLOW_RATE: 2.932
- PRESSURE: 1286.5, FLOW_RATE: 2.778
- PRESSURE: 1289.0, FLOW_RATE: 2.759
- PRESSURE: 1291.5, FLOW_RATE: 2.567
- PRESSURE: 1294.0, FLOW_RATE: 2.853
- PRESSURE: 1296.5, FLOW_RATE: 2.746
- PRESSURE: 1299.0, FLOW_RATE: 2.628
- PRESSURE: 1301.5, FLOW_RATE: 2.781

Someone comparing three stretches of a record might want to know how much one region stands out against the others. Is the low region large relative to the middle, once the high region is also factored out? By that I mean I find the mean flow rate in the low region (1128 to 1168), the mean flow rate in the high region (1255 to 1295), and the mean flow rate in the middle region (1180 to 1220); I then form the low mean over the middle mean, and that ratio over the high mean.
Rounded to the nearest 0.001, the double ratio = 0.337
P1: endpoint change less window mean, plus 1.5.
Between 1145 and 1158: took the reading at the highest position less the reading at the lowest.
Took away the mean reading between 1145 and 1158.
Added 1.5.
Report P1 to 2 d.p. -1.08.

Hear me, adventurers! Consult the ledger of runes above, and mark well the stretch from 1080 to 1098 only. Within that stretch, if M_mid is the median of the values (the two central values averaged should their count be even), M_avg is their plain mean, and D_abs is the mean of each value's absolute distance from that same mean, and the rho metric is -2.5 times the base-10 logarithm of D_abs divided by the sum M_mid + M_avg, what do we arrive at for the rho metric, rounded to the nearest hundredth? 4.38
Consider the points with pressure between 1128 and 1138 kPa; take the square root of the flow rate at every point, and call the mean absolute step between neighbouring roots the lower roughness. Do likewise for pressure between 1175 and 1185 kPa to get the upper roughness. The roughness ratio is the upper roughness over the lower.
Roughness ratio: 1.4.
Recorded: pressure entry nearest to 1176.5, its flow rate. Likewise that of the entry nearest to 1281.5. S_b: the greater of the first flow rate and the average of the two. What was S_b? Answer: 2.90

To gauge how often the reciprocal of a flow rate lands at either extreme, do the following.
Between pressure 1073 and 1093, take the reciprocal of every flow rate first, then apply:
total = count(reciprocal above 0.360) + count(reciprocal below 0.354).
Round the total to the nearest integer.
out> 7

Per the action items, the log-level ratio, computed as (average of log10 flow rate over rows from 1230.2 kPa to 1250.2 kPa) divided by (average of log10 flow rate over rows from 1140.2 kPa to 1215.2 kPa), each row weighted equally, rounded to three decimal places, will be 1.038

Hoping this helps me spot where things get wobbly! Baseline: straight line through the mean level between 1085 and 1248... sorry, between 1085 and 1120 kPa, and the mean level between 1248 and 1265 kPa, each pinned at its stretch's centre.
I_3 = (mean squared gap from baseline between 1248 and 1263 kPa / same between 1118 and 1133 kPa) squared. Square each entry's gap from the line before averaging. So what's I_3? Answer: 0.2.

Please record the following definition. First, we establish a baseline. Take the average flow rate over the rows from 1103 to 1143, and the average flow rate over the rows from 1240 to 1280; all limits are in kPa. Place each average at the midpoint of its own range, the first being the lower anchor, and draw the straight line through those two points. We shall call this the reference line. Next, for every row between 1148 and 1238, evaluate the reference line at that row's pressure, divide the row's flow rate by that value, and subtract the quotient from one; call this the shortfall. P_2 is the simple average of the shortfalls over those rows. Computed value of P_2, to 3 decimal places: 0.000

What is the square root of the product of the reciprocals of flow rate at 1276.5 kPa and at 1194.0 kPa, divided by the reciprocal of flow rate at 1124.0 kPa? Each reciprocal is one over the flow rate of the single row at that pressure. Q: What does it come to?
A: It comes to 0.97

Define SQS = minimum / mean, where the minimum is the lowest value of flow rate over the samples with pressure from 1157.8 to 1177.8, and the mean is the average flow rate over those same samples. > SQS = 0.94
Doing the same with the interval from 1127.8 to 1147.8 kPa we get 0.97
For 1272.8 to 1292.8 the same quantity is 0.92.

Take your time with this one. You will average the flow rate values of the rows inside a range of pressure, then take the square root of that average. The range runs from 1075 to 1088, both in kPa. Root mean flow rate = 1.65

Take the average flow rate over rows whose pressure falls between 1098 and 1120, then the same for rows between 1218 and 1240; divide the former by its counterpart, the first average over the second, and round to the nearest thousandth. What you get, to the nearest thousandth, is 0.977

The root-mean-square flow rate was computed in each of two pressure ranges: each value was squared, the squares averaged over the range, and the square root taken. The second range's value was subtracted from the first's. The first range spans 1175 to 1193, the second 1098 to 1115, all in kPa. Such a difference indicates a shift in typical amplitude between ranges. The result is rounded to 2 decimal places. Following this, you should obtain 0.00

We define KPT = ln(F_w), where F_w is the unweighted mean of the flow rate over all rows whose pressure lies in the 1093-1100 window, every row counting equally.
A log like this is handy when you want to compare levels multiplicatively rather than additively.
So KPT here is 1.02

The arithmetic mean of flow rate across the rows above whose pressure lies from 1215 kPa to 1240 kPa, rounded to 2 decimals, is 2.83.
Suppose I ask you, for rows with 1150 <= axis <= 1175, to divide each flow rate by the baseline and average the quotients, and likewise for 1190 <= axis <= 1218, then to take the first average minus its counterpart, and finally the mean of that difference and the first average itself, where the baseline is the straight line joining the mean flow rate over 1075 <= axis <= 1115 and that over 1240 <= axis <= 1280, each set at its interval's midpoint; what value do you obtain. 0.503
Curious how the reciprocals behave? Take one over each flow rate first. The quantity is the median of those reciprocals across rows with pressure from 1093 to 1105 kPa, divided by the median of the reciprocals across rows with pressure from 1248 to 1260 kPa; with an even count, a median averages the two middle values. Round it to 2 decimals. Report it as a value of 1.07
